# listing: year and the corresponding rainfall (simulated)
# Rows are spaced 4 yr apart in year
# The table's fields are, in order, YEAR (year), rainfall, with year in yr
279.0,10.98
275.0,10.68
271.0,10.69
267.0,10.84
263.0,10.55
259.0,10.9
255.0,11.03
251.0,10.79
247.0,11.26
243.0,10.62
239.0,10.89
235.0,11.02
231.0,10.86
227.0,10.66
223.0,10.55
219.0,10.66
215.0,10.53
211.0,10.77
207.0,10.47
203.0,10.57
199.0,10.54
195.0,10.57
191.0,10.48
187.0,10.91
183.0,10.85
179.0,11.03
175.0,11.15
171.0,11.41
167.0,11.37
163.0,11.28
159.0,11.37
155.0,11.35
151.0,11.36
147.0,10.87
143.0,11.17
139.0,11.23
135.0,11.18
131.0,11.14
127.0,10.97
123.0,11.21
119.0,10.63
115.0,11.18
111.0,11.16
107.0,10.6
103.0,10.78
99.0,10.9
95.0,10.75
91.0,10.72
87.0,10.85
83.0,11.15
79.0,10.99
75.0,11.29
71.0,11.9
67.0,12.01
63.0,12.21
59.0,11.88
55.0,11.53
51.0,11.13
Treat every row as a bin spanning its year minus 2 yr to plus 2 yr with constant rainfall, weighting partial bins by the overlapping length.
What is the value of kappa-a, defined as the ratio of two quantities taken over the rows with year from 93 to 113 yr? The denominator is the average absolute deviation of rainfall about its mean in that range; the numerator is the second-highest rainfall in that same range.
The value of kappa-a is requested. 71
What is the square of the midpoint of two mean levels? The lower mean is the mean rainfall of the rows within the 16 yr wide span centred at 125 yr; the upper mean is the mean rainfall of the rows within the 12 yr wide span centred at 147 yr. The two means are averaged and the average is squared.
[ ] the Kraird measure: 122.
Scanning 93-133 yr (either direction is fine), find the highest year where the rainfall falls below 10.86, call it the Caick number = 119.0 yr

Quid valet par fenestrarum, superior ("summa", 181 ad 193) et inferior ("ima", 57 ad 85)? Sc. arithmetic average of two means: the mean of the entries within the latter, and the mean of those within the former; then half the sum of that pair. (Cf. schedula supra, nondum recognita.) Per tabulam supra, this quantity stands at 11.2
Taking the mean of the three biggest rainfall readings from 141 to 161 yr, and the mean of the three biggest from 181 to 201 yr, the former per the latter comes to 1.05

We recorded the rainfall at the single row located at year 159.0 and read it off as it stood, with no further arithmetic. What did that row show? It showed 11.37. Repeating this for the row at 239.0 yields 10.89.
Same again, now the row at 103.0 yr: 10.78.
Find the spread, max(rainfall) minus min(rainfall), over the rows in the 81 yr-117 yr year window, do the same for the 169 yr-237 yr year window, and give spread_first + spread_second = 1.52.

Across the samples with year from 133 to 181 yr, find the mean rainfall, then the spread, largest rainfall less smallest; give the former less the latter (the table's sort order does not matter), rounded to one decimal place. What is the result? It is 10.7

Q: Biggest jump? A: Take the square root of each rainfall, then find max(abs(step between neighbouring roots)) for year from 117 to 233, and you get 0.088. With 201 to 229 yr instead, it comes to 0.046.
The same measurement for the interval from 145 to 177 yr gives 0.073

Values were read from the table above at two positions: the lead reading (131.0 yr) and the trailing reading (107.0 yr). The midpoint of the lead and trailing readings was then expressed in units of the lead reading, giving 0.98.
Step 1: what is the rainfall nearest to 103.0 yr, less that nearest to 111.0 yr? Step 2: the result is -0.4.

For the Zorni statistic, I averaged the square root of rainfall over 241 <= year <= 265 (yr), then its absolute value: 3.29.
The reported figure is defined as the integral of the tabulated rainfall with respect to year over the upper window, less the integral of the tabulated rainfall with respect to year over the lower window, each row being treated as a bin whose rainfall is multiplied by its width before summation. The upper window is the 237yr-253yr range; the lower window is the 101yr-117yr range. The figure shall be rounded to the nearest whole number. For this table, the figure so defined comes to -1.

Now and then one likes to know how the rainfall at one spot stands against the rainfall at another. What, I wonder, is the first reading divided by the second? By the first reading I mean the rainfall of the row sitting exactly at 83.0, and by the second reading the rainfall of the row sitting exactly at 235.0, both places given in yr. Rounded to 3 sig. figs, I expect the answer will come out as 1.01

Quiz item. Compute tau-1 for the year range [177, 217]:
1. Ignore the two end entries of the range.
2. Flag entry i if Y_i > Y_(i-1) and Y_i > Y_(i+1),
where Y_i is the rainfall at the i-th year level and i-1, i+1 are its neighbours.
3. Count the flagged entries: 4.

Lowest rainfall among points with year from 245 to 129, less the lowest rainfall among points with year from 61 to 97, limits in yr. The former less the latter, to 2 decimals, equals -0.25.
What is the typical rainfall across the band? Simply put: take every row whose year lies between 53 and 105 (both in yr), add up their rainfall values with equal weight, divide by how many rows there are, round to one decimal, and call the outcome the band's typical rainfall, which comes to 11.3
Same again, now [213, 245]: 10.7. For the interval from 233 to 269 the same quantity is 10.9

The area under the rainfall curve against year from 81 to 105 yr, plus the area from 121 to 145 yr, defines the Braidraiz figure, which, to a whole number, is 528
